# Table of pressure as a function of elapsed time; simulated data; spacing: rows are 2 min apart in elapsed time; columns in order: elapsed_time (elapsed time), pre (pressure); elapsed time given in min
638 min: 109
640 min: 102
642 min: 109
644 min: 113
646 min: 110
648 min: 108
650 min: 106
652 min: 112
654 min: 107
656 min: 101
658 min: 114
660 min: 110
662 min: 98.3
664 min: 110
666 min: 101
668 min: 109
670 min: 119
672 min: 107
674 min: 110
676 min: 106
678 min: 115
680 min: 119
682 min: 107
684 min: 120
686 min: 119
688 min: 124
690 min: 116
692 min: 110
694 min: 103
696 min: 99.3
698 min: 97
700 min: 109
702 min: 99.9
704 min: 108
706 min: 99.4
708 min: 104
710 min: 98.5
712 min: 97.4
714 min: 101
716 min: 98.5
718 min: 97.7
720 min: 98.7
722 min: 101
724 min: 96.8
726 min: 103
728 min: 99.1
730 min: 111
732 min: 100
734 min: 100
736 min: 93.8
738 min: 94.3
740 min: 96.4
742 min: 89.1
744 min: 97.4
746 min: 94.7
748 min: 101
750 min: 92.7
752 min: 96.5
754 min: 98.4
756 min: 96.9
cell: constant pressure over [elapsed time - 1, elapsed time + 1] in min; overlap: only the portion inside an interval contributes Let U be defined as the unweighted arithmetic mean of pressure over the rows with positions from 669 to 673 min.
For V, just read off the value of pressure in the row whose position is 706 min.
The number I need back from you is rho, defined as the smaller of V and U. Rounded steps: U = 113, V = 99.4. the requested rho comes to 99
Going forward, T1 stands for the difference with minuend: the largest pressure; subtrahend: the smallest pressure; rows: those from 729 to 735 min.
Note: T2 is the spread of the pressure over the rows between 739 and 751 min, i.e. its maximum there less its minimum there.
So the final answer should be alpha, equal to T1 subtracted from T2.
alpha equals 1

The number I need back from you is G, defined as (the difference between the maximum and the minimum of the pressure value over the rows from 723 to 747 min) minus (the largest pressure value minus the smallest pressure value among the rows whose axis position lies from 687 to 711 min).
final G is -5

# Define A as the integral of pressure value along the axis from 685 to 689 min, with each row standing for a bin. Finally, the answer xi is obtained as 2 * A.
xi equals 972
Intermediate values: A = 486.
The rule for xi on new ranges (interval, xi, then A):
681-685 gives 908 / 454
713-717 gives 798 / 399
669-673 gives 904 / 452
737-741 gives 763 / 381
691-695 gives 852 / 426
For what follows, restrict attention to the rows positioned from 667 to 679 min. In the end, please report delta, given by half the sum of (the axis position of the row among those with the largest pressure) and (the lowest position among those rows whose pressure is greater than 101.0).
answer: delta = 669 min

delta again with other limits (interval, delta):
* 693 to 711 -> 697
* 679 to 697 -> 684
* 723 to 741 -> 728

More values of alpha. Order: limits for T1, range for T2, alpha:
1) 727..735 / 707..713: -5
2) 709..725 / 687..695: 17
